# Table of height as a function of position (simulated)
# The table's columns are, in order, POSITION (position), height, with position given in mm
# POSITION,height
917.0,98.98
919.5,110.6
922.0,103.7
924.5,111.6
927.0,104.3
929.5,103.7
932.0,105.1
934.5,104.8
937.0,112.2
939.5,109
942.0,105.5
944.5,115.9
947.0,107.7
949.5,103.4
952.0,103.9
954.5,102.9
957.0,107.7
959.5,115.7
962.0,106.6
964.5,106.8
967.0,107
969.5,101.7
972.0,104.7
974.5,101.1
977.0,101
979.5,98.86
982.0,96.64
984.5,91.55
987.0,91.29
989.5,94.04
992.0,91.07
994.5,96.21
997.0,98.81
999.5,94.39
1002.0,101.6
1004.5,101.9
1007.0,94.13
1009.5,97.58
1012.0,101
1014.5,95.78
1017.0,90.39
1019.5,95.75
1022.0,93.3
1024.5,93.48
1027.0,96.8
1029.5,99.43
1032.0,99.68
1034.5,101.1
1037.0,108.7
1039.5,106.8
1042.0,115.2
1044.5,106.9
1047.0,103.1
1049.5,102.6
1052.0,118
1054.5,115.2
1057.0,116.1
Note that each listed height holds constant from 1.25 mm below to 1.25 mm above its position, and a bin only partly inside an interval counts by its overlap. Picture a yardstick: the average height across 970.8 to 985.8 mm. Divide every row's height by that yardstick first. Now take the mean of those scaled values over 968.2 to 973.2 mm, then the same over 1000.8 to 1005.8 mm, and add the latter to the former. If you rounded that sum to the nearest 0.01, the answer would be 2.07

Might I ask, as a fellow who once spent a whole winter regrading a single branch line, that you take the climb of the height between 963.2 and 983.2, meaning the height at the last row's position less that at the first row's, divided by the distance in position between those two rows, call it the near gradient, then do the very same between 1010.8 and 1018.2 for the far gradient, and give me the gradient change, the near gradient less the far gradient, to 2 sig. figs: 1.5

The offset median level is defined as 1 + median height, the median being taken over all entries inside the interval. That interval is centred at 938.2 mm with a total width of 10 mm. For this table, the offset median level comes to 108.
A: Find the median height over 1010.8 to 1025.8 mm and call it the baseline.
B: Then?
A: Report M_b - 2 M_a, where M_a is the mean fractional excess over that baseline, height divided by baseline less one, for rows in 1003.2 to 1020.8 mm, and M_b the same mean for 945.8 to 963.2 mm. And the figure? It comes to 0.09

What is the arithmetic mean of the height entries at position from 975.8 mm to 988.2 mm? 96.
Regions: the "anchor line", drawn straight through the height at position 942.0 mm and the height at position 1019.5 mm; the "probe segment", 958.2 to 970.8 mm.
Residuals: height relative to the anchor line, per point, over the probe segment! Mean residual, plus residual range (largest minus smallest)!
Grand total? 17.6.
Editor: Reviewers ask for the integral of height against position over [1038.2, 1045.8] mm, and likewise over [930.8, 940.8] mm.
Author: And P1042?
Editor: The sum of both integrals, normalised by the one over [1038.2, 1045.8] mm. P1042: 2.3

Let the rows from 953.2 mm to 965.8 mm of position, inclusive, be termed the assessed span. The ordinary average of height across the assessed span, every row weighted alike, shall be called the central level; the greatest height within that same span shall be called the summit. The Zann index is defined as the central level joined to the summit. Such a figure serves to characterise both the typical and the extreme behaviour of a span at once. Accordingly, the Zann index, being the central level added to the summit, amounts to 224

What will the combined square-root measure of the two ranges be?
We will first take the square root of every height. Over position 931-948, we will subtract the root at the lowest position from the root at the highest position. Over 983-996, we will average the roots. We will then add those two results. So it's 9.8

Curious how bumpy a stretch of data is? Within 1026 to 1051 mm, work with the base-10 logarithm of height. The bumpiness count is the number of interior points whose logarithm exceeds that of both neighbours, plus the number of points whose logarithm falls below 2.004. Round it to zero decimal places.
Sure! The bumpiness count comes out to 5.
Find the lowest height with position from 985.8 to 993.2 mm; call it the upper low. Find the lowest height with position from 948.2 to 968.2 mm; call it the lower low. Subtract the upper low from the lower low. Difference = 12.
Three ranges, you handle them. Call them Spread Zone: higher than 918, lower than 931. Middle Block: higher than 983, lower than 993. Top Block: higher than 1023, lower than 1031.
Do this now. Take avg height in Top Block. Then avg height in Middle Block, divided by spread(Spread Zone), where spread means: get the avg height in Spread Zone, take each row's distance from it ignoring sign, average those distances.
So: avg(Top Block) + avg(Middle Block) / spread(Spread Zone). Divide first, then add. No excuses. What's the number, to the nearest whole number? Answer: 123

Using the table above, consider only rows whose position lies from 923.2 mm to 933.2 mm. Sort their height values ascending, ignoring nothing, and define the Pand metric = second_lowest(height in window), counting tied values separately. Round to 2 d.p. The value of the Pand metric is 104.30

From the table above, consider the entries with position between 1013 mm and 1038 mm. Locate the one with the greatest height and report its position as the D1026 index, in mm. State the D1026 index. 1037.0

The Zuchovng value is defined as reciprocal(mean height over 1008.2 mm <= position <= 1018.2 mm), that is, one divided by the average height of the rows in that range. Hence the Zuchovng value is 0.0104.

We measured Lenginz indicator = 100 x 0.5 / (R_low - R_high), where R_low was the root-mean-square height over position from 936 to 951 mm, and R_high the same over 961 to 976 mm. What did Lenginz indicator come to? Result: 11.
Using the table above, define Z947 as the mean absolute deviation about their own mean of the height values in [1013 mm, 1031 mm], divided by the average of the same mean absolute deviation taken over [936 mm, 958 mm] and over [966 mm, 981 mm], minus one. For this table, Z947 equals -0.20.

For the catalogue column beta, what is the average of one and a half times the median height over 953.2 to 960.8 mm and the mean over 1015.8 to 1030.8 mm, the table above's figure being 128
